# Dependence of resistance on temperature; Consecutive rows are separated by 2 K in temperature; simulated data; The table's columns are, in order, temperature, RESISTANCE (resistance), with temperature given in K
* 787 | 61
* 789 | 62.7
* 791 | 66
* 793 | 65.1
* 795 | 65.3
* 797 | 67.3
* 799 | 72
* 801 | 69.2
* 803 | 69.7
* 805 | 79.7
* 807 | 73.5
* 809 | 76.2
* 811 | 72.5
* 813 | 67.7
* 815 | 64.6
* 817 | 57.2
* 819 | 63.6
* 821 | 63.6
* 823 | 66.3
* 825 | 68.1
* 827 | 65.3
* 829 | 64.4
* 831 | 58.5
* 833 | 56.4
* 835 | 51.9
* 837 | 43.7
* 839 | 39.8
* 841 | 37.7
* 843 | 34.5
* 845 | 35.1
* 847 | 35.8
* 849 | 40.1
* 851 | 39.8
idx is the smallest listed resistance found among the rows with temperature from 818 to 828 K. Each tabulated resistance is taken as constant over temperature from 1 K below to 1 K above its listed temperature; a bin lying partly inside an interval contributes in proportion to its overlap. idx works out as 63.6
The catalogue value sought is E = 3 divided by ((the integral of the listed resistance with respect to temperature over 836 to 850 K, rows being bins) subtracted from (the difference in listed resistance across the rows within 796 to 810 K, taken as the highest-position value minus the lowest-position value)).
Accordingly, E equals -0.006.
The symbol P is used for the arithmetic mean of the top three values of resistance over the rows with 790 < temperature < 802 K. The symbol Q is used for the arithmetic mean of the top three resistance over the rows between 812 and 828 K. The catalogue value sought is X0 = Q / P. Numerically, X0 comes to 0.97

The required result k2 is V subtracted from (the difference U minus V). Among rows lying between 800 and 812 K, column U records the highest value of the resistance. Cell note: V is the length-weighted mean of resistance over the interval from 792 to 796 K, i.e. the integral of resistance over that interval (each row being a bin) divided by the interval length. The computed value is -51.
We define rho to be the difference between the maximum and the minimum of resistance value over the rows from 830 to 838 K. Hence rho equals 15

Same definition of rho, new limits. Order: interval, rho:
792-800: 7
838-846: 5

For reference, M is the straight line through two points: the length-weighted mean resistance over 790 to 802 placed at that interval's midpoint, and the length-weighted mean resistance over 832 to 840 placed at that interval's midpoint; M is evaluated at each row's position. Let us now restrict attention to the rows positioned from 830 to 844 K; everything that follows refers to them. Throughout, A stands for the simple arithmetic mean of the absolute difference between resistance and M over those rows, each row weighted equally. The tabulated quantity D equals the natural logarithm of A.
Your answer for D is 1.9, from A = 7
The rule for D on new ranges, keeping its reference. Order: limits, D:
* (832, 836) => 1.7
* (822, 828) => 2.6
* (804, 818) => 2.3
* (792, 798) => 0.8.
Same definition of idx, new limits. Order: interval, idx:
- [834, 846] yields 34.5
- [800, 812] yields 69.2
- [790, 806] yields 65.1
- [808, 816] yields 64.6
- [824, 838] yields 43.7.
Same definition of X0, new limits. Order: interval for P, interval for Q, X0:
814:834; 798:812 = 1.15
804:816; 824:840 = 0.86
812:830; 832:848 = 0.75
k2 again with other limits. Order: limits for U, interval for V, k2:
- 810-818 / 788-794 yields -57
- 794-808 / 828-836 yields -36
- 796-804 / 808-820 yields -62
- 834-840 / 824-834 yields -73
